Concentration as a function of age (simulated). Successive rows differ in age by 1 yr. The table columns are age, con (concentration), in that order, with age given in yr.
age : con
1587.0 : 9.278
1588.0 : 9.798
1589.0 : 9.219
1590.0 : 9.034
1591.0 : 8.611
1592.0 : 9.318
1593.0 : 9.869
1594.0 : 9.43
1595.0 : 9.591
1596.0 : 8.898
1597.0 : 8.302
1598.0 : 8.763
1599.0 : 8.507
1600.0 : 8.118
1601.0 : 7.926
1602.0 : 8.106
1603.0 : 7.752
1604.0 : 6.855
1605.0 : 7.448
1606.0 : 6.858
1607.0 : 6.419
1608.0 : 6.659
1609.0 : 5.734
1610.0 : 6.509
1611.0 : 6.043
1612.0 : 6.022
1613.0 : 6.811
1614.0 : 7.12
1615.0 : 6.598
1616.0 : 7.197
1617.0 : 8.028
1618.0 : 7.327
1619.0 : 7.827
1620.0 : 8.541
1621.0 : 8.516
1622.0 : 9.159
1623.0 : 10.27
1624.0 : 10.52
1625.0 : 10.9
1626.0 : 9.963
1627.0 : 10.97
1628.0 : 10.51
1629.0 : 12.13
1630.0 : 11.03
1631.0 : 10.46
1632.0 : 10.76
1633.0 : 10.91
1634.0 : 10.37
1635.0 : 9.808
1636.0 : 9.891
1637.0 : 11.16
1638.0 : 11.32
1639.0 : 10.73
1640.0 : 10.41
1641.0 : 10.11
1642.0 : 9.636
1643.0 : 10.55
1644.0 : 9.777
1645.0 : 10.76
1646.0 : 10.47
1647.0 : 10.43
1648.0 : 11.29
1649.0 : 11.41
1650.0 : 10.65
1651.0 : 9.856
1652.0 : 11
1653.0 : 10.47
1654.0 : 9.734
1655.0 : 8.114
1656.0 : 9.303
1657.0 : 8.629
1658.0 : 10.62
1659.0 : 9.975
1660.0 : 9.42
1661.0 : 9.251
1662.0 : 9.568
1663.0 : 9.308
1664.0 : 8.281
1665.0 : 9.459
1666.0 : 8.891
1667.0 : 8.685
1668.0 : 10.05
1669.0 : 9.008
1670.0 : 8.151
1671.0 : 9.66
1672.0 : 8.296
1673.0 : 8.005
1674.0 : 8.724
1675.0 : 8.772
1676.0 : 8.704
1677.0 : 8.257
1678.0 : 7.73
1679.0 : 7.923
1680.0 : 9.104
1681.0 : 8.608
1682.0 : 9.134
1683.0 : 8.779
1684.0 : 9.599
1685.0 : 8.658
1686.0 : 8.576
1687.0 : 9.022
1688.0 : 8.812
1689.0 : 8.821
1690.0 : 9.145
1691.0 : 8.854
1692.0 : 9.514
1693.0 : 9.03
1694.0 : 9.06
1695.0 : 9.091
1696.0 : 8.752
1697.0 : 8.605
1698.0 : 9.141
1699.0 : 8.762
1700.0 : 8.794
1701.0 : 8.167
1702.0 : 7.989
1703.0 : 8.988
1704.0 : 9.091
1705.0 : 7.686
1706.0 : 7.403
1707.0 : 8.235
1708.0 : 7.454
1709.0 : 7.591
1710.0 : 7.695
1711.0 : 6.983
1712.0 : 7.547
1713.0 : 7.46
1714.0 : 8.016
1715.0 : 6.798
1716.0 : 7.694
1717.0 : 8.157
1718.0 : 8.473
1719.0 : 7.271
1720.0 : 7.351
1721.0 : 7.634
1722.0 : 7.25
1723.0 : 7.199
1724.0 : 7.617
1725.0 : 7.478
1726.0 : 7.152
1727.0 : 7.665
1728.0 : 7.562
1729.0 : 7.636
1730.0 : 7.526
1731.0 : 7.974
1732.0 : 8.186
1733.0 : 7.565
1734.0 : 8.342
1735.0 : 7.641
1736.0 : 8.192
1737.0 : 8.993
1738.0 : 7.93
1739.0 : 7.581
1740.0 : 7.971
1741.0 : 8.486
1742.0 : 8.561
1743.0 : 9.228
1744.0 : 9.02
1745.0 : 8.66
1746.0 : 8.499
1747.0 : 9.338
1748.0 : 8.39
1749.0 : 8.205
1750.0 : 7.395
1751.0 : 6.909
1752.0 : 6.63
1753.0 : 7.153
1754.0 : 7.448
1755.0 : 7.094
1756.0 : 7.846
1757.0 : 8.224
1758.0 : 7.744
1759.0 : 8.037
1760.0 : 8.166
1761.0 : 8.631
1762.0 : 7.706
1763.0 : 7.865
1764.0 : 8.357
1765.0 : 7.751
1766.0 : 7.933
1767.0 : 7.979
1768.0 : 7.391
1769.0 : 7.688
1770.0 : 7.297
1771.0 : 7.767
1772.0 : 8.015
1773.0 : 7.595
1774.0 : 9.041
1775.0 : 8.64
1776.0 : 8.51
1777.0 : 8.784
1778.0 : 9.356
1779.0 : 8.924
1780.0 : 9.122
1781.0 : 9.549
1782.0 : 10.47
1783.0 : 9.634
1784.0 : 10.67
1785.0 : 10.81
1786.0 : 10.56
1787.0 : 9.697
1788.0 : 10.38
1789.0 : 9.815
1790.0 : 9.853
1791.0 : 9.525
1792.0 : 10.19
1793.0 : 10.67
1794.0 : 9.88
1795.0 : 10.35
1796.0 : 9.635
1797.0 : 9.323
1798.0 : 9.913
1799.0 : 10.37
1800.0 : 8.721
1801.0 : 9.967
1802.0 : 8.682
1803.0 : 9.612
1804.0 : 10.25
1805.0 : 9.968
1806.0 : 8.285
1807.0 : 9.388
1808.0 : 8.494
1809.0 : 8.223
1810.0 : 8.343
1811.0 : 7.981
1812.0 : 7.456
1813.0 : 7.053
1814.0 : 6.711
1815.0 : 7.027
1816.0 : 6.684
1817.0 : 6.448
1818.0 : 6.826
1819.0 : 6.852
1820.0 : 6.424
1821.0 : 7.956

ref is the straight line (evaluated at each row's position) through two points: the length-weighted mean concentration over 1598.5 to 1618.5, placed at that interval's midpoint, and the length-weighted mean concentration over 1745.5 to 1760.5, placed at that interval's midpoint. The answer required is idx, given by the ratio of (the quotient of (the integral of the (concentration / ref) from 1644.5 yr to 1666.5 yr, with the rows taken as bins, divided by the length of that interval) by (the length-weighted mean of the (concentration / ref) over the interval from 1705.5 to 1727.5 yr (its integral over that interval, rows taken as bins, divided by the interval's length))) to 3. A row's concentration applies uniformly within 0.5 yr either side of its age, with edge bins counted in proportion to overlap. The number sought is 0.45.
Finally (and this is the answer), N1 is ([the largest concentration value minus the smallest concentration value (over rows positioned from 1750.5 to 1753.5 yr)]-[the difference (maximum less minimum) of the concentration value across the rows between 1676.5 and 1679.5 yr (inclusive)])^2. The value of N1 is 0.00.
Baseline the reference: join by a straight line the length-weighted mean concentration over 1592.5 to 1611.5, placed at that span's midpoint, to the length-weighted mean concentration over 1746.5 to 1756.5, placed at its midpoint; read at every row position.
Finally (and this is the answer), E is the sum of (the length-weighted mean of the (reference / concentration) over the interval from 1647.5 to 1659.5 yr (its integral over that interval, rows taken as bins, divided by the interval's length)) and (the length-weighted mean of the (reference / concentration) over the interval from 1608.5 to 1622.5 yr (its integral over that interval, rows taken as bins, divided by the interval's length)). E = 1.87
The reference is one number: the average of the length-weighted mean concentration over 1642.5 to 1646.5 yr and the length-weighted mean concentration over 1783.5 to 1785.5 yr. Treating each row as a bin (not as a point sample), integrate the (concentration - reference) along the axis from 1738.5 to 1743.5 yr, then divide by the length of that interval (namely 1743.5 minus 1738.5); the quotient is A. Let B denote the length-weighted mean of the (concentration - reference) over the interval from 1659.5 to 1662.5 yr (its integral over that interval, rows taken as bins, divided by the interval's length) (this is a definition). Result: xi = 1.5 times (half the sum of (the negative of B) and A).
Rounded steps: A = -2.2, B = -1.2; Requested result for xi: -0.8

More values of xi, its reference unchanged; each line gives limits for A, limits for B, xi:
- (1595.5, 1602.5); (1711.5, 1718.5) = 0.5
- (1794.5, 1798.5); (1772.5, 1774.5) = 1.1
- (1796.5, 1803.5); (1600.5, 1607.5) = 1.6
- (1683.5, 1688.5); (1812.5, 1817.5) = 1.6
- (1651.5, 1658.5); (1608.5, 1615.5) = 2.5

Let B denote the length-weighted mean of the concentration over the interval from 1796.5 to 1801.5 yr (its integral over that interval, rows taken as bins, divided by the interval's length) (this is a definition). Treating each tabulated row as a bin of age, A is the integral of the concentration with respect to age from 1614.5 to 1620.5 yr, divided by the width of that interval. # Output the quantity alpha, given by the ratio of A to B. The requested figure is 0.79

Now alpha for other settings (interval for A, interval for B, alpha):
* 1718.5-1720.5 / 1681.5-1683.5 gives 0.82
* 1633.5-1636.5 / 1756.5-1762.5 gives 1.24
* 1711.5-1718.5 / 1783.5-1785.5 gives 0.72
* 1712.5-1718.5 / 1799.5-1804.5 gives 0.82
